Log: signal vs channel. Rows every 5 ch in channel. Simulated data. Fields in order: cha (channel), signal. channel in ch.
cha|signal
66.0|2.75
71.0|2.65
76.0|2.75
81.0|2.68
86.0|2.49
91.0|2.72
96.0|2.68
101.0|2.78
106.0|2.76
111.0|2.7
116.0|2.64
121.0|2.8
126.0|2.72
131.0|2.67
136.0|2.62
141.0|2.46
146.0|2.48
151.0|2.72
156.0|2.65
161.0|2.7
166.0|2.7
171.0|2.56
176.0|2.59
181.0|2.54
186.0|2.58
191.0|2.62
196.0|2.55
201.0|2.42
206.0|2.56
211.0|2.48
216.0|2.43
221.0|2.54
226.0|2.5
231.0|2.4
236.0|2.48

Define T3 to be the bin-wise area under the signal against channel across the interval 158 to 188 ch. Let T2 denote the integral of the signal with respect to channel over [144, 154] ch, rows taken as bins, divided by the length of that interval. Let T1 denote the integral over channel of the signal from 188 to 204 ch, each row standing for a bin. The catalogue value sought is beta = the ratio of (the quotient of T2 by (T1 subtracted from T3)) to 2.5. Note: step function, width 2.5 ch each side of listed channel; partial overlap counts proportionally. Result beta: 0.03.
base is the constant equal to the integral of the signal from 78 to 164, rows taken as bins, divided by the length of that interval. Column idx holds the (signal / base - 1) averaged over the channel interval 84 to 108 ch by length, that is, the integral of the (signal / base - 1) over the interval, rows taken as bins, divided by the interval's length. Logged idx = 0.01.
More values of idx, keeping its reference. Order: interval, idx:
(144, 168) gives 0.00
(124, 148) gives -0.03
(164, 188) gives -0.03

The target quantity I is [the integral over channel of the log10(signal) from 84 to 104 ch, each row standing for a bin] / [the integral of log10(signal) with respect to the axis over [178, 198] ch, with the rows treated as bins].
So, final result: 1.04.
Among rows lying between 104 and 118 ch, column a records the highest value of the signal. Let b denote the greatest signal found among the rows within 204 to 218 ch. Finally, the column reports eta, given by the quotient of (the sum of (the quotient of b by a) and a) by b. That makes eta 1.440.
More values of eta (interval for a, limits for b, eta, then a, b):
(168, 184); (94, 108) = 1.318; 2.59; 2.78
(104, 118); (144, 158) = 1.377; 2.76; 2.72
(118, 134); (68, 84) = 1.375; 2.8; 2.75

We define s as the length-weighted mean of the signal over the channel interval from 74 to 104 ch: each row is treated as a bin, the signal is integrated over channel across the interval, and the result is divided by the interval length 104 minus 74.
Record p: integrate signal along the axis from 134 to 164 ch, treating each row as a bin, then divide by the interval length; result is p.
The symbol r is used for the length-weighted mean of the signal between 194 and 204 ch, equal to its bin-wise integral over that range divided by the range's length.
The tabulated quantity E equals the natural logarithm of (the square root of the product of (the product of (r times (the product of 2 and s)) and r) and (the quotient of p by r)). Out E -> 1.77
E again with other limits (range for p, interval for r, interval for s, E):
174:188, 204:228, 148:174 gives 1.77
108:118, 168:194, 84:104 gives 1.80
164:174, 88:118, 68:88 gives 1.81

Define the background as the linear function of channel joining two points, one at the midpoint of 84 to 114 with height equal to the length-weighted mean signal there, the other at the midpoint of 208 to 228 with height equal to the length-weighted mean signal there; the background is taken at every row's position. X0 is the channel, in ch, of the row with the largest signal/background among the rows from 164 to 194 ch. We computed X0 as 166.0 ch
